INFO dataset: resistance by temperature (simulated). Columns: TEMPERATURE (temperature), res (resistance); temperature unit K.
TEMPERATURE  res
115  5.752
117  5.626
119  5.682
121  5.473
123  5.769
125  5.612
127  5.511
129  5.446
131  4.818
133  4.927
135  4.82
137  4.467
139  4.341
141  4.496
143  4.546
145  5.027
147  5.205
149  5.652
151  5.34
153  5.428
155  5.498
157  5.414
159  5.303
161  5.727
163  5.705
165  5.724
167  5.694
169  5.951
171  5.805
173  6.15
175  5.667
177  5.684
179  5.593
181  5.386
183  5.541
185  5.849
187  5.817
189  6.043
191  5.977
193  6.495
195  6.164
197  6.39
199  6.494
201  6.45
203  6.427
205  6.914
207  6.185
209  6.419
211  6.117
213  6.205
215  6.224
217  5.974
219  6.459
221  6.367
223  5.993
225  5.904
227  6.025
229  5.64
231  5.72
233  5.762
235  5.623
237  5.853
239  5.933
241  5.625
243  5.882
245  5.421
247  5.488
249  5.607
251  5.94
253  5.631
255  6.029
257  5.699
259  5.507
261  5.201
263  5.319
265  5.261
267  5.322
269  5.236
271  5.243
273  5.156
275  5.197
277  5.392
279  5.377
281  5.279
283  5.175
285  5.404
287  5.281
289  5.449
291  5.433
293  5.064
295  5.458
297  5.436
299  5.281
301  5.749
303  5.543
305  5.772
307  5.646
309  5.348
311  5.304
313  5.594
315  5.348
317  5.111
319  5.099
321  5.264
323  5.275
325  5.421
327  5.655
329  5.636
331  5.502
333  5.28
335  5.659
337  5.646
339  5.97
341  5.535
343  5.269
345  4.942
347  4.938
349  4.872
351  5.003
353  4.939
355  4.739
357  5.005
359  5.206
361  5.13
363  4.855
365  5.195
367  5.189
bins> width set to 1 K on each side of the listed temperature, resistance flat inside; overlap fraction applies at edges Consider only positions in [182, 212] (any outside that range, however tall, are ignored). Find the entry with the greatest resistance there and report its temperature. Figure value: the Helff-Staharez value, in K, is 205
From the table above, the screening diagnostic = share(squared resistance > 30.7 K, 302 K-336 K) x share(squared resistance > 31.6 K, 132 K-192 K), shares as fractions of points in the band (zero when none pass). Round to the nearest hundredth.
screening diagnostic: 0.19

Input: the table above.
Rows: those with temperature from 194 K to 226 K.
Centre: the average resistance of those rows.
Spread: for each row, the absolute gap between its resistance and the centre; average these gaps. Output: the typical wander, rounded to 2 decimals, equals 0.20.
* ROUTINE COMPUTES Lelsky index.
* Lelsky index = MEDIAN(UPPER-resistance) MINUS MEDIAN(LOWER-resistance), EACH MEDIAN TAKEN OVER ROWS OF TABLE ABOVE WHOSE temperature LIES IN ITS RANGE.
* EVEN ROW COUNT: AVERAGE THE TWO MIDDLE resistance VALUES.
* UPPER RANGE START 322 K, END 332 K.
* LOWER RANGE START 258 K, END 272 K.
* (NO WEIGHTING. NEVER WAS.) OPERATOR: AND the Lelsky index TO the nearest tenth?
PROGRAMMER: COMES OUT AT 0.2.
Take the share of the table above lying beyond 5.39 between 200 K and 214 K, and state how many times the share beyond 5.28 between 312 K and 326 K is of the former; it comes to 0.43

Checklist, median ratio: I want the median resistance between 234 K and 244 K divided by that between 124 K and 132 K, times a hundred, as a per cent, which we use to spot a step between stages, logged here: 107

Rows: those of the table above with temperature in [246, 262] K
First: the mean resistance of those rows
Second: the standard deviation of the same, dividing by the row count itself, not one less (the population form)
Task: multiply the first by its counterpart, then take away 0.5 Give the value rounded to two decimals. 0.88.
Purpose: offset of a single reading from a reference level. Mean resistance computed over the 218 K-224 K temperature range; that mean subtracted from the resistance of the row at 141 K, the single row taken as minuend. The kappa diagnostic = -1.8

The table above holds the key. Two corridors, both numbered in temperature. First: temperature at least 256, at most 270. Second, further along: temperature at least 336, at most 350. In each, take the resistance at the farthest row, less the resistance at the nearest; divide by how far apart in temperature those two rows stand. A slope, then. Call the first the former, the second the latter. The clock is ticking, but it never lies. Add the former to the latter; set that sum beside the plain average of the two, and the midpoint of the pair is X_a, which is -0.08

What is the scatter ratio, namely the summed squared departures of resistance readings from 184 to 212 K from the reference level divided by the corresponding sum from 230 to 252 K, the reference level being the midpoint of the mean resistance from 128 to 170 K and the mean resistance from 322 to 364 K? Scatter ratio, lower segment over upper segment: 5.7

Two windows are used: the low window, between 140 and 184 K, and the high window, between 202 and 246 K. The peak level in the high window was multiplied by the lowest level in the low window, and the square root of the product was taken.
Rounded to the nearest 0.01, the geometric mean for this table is 5.58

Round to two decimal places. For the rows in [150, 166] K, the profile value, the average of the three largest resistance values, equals 5.72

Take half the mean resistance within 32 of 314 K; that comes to 2.71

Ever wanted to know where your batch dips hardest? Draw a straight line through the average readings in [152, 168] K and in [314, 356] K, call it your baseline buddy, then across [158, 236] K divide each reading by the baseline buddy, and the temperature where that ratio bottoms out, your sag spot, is 159 K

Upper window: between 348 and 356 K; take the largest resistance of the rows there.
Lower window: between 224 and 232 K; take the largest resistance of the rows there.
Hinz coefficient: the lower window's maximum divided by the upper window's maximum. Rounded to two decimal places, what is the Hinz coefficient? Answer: 1.20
